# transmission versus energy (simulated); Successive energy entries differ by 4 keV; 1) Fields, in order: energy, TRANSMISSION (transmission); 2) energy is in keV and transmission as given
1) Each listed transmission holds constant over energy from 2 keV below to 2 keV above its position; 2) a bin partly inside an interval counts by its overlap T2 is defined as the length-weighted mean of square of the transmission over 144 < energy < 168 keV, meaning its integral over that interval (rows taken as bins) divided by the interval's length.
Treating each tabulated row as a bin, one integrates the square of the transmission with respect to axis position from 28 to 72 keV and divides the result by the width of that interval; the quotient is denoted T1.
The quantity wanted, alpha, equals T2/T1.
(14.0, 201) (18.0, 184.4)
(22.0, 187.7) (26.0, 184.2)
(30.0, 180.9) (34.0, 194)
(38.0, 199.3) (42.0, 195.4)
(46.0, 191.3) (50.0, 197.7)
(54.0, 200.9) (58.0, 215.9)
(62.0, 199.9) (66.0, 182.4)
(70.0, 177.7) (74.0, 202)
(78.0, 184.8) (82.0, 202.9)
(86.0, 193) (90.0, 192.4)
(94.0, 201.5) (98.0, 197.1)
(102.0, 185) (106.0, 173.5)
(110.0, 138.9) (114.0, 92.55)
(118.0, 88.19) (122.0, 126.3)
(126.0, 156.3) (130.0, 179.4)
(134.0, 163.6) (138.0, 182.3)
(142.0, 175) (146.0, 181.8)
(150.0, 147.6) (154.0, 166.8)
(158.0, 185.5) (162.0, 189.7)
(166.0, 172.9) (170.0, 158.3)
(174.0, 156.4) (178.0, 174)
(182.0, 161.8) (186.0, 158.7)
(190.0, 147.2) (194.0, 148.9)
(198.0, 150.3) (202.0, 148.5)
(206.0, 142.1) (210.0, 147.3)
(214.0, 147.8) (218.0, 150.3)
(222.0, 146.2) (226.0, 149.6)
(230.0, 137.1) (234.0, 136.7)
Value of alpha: 0.8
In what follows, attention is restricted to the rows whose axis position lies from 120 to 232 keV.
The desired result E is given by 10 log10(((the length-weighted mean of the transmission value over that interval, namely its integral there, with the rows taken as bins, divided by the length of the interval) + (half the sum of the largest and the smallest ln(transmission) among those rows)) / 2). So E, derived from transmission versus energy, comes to 19.1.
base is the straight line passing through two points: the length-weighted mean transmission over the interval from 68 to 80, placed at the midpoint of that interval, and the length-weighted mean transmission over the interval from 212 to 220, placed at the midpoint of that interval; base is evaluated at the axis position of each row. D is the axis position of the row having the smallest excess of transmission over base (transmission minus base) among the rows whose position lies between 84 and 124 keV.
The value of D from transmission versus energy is 118.0 keV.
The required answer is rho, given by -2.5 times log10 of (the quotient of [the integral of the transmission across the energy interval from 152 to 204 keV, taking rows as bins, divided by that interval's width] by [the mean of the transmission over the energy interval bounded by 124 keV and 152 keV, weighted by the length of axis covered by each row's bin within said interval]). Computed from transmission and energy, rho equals 0.04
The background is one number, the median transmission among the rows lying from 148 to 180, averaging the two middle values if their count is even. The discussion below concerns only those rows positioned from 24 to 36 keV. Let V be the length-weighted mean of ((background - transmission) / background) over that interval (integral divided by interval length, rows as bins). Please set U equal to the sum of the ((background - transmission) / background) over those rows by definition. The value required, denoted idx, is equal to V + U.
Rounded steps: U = -0.29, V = -0.10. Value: -0.39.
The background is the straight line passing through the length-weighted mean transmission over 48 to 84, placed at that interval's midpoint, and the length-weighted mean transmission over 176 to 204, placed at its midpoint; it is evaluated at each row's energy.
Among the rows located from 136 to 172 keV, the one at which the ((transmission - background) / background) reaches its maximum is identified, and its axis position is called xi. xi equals 162.0 keV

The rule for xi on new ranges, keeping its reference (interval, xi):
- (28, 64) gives 58.0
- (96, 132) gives 98.0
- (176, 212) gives 178.0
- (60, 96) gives 94.0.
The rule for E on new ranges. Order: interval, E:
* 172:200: 19.1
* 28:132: 19.6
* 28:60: 20.0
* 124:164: 19.5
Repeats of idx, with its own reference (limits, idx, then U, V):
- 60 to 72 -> -0.40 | -0.30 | -0.10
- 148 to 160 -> 0.08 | 0.06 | 0.02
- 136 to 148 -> -0.23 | -0.17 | -0.06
